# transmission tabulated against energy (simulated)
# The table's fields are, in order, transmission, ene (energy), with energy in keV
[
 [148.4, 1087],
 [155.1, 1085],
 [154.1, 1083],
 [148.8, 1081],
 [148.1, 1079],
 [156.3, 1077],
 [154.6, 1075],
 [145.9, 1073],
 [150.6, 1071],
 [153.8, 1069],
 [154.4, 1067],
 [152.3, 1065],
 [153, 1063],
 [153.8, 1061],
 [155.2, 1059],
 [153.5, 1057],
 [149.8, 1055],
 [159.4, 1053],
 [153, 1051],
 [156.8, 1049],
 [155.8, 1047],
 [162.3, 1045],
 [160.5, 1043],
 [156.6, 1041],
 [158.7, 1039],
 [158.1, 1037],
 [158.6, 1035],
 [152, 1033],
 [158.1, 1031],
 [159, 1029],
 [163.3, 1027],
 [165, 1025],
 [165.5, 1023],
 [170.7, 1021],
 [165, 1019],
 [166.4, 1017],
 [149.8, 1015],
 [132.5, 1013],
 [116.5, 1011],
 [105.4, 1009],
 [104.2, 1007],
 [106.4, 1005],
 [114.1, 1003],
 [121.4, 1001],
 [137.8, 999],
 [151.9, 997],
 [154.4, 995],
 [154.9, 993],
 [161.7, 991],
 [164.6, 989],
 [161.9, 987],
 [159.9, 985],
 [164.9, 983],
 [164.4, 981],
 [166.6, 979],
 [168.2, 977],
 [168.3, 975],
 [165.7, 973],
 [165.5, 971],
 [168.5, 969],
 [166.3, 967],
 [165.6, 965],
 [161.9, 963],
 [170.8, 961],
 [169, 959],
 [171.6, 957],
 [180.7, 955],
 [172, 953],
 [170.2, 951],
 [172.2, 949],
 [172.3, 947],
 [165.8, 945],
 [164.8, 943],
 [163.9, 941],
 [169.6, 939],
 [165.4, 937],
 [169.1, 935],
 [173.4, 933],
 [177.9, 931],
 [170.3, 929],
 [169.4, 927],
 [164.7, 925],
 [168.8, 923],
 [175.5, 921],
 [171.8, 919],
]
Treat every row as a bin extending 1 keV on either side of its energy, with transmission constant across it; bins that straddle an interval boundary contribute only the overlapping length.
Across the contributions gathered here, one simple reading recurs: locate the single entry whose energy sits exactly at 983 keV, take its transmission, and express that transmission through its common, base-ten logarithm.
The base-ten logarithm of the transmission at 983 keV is 2.217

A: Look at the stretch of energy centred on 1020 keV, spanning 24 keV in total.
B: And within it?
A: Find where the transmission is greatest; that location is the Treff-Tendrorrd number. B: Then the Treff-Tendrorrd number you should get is 1021 keV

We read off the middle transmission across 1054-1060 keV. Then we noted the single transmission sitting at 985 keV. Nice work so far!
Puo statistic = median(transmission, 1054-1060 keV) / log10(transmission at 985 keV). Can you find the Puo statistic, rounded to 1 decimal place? 69.7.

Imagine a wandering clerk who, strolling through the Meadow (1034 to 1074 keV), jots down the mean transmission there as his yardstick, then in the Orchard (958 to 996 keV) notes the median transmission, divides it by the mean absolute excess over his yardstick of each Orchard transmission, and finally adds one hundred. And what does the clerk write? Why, 118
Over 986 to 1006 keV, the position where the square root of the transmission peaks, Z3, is 989 keV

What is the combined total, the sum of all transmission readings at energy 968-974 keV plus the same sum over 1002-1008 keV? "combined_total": 824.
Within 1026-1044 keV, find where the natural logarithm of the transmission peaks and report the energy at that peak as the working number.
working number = 1027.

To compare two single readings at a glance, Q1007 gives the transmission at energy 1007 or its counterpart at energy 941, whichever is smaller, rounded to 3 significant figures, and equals 104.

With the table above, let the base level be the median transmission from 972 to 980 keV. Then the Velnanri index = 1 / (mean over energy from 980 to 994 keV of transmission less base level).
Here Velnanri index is -0.2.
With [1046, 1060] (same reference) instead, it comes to -0.1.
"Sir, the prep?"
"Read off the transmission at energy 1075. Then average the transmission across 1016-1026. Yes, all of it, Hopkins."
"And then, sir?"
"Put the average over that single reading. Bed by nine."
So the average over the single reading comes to 1.077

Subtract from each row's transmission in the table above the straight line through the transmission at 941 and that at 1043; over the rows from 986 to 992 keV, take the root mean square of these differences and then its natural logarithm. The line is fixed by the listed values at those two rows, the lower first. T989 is 0.3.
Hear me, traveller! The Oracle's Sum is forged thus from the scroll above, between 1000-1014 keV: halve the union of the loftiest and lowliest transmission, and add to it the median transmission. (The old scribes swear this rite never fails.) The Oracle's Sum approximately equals 232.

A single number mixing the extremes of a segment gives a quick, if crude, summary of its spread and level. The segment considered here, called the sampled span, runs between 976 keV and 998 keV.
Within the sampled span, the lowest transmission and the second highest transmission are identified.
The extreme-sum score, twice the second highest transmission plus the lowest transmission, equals 485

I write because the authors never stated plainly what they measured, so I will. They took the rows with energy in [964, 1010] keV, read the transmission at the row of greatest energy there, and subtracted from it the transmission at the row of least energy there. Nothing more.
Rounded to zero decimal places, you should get -60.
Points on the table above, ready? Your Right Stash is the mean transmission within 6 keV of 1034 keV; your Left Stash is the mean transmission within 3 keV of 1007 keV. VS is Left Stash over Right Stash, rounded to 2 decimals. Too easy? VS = 0.67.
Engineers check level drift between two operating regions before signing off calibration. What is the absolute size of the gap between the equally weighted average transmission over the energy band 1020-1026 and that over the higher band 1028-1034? 11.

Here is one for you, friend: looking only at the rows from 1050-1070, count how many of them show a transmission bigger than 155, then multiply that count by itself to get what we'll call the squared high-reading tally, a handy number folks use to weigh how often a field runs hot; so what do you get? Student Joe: 4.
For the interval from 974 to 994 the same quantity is 81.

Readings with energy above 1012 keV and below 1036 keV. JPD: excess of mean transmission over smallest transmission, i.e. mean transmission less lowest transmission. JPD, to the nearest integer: 26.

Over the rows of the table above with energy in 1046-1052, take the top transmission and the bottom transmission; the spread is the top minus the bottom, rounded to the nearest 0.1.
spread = 3.8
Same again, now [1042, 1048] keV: 6.5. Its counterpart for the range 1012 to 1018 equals 33.9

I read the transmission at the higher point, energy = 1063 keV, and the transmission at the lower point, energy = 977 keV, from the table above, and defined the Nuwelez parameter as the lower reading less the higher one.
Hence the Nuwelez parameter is 15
